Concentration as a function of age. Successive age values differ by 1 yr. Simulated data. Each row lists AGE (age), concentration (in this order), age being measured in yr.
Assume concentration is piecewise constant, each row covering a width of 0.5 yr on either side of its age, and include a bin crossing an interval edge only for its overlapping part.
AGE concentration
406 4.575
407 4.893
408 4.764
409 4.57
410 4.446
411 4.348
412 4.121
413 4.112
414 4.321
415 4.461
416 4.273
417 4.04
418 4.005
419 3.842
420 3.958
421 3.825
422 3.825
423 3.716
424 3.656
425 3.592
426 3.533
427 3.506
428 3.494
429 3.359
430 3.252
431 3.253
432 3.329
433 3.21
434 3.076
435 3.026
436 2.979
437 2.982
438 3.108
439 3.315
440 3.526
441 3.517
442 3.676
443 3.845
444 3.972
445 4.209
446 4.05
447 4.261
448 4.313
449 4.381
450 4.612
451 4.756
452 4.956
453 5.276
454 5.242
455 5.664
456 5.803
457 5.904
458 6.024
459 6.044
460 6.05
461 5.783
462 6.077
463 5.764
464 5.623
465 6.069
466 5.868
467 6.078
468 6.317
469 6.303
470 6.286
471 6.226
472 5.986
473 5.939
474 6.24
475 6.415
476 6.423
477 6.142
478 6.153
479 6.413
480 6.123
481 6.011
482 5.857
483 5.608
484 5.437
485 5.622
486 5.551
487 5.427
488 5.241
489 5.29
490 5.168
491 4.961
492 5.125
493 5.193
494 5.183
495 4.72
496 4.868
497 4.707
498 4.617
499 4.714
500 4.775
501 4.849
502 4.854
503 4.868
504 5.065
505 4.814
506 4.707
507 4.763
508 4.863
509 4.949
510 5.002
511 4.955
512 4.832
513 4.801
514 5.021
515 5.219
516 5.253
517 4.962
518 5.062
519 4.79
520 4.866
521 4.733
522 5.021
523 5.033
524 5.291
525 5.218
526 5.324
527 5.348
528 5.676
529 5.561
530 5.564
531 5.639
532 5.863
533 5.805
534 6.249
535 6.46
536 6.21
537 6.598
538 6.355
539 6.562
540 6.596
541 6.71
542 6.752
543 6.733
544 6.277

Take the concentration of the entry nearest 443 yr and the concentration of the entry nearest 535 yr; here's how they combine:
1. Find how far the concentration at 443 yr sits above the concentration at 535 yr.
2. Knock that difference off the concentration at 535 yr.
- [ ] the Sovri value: 9.1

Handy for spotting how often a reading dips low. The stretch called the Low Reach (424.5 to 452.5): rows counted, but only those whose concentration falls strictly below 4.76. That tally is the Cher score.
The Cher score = 27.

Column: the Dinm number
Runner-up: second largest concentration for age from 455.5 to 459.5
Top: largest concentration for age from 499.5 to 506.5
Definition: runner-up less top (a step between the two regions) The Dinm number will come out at 1.0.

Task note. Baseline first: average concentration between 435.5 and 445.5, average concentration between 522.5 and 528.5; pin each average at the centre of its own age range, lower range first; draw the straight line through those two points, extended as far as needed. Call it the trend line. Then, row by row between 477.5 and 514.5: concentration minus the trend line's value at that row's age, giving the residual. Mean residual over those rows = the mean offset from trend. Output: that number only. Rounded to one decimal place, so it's 0.5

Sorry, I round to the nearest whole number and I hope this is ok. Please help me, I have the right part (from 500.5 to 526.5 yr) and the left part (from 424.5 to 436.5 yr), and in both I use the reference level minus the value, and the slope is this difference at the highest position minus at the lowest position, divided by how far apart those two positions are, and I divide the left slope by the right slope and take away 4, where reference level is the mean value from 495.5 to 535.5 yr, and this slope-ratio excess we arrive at -7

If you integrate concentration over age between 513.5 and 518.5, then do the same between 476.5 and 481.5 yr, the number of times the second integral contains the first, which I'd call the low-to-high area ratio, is 1.2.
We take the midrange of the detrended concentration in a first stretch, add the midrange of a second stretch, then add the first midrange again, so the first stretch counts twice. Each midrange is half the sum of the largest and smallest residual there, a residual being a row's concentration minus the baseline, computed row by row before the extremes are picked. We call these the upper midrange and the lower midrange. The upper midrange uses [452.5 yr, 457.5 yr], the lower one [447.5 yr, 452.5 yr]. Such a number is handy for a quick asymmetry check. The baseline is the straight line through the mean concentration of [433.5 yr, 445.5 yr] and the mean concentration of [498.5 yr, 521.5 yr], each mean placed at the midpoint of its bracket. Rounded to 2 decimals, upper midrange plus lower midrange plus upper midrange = 4.59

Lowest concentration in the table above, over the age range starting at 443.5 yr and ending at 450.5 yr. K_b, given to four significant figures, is 3.972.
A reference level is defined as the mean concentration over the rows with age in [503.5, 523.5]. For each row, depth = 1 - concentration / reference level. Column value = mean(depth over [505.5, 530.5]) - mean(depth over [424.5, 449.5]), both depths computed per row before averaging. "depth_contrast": -0.31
